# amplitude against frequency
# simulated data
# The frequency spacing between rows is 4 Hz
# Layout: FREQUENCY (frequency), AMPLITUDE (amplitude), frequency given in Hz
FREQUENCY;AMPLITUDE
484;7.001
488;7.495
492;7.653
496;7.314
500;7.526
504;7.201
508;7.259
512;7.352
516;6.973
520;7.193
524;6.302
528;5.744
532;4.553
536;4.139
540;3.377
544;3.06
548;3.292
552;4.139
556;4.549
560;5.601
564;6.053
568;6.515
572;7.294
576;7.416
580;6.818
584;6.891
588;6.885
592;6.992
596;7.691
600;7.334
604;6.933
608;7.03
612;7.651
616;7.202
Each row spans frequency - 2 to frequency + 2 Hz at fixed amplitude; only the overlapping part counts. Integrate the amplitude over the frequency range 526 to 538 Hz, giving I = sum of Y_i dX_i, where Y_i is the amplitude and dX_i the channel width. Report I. 57.7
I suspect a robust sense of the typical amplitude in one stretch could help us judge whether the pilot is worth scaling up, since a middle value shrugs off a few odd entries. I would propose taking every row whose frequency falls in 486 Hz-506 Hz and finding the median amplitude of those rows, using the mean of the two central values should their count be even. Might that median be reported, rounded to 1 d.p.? 7.5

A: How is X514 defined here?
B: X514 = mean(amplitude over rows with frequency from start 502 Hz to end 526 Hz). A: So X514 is 7.0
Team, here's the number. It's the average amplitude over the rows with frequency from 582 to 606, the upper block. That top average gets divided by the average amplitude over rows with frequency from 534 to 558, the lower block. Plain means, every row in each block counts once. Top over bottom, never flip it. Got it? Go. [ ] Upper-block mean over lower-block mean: 1.89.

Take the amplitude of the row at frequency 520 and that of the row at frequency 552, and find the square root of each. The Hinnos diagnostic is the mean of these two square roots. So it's 2.36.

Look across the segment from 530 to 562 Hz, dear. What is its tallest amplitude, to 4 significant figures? 5.601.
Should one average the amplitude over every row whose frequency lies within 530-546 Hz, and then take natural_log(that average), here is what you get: 1.33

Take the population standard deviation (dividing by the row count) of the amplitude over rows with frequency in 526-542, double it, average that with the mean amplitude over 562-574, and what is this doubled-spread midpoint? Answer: 4.2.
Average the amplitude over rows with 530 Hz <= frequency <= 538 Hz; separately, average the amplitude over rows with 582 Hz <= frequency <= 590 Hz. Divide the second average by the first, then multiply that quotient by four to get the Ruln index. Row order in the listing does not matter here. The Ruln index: 6.3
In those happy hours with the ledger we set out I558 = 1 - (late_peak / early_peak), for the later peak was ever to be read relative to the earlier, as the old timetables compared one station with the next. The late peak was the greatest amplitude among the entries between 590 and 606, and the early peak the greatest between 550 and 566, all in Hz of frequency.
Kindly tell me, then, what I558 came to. -0.27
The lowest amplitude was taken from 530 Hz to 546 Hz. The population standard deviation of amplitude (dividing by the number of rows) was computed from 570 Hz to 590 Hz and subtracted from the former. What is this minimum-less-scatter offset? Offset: 2.8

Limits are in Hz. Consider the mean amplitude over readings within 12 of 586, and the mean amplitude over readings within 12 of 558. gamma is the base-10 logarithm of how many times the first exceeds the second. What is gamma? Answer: 0.15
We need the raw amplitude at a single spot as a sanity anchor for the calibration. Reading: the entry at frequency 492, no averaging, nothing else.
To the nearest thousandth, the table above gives 7.653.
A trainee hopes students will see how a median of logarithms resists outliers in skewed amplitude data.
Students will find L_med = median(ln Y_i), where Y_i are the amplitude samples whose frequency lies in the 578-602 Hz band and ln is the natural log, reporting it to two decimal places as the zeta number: 1.94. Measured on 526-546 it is 1.42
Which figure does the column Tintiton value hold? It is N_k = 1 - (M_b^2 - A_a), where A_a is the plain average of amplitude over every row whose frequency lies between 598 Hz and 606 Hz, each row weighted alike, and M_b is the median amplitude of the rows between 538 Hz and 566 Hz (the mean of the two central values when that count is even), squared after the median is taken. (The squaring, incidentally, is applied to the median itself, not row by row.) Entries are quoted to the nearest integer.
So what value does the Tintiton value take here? -9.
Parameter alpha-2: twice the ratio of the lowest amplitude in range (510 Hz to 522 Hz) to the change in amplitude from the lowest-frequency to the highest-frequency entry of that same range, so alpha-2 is -88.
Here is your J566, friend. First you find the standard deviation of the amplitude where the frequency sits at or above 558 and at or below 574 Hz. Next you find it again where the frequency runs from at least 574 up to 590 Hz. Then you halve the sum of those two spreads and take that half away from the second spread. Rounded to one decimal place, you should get -0.2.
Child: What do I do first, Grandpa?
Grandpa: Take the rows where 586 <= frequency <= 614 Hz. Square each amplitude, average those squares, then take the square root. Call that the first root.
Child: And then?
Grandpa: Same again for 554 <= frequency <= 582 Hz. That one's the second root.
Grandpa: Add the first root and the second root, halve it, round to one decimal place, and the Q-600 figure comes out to 6.8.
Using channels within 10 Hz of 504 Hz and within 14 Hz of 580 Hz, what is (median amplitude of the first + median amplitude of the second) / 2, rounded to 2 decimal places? 7.10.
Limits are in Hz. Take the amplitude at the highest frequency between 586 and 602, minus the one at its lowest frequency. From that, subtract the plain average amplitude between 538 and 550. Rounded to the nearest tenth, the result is -2.8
